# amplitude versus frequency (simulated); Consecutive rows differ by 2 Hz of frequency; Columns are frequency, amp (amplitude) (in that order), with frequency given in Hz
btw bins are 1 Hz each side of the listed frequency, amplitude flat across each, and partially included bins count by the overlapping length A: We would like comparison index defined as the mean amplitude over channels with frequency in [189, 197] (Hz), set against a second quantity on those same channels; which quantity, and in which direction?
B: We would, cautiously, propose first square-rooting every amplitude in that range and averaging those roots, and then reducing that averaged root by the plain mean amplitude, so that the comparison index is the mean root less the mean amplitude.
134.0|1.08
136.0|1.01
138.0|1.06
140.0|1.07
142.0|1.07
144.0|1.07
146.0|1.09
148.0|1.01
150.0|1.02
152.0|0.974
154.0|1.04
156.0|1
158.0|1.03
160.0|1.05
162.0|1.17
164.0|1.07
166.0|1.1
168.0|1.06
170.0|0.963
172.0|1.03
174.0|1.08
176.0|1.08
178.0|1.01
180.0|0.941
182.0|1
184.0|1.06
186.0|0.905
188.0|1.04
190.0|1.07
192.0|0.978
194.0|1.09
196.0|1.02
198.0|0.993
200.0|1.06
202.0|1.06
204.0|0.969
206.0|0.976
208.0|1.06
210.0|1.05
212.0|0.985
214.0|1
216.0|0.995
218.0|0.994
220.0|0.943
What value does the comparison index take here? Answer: -0.020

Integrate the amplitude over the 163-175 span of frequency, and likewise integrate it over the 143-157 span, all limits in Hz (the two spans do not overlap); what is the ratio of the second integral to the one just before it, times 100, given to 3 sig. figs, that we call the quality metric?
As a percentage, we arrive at 114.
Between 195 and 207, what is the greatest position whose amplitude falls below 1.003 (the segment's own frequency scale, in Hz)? 206.0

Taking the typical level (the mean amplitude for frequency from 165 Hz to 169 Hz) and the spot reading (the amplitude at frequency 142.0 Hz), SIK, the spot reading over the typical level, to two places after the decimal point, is 0.99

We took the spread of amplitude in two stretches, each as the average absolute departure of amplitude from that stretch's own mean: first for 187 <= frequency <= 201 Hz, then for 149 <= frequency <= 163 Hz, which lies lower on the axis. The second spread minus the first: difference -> 0.006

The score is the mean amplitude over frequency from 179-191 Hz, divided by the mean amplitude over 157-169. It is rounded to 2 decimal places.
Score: 0.93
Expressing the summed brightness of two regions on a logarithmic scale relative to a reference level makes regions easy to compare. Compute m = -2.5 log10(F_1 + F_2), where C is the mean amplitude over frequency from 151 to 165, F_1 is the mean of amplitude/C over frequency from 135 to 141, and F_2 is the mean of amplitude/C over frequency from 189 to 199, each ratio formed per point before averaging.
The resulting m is -0.743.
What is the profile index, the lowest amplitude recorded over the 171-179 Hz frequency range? 1.01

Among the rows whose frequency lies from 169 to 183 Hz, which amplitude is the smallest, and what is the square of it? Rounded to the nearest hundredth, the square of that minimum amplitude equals 0.89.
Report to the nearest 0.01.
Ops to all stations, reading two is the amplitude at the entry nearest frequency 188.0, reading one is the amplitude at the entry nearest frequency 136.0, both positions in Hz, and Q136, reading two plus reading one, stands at 2.05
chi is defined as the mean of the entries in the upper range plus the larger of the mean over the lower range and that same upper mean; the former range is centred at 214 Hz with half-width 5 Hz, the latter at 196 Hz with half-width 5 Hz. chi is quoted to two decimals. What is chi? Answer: 2.03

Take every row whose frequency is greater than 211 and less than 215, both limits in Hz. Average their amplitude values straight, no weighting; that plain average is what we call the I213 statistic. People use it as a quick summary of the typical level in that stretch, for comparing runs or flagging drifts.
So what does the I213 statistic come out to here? 0.99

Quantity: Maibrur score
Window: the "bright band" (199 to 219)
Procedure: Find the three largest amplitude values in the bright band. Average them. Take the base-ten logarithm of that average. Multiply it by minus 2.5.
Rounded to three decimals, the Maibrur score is -0.063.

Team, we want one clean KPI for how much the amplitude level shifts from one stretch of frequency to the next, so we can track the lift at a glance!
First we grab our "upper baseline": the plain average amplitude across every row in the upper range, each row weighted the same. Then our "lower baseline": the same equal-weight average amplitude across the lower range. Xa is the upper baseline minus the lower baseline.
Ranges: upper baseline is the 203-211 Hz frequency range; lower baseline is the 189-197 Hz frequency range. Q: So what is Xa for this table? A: -0.026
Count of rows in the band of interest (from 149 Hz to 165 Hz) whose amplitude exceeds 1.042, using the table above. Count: 3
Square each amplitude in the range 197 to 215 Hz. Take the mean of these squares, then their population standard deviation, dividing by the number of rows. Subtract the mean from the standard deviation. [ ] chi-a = -0.96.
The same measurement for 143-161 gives -1.00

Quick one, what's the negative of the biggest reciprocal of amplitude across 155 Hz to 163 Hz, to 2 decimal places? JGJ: -1.00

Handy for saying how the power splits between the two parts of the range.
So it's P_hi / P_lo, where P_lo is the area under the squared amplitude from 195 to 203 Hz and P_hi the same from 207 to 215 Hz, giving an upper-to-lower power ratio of 0.98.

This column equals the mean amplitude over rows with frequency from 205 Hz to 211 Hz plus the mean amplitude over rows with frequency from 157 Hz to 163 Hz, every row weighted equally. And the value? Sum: 2.11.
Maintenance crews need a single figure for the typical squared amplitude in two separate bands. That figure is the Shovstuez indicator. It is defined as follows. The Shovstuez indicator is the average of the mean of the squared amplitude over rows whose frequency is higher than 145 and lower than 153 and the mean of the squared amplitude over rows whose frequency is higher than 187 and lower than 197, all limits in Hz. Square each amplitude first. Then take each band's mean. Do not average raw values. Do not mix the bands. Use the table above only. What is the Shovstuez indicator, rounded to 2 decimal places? 1.07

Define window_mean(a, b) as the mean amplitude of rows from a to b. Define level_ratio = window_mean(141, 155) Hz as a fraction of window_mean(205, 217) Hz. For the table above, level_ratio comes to 1.028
